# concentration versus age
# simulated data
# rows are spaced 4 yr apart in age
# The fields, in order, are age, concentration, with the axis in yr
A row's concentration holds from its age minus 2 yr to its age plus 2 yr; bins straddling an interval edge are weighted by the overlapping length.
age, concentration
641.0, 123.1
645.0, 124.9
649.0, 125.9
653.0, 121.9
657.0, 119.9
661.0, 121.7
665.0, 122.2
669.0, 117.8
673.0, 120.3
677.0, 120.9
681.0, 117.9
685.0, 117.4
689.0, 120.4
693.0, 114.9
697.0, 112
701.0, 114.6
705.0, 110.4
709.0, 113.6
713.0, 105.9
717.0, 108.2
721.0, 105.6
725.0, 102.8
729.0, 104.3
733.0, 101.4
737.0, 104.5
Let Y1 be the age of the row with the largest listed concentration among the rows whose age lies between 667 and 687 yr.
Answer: 677.0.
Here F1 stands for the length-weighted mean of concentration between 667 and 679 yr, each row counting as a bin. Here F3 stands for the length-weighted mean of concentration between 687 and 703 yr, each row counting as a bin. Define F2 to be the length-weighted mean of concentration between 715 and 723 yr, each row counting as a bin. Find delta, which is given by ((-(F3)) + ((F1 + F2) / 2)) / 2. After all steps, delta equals -1.1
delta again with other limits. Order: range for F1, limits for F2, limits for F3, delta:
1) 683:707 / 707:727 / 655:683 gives -4.5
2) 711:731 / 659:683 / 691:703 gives -0.5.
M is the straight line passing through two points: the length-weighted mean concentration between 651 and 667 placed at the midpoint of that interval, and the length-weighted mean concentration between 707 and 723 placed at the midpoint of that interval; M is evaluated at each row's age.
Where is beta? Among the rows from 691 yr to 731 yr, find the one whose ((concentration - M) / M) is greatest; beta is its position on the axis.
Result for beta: 709.0 yr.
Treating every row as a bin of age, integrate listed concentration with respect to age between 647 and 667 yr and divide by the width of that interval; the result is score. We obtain 122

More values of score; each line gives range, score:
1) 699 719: 111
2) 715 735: 104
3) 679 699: 117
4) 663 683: 120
